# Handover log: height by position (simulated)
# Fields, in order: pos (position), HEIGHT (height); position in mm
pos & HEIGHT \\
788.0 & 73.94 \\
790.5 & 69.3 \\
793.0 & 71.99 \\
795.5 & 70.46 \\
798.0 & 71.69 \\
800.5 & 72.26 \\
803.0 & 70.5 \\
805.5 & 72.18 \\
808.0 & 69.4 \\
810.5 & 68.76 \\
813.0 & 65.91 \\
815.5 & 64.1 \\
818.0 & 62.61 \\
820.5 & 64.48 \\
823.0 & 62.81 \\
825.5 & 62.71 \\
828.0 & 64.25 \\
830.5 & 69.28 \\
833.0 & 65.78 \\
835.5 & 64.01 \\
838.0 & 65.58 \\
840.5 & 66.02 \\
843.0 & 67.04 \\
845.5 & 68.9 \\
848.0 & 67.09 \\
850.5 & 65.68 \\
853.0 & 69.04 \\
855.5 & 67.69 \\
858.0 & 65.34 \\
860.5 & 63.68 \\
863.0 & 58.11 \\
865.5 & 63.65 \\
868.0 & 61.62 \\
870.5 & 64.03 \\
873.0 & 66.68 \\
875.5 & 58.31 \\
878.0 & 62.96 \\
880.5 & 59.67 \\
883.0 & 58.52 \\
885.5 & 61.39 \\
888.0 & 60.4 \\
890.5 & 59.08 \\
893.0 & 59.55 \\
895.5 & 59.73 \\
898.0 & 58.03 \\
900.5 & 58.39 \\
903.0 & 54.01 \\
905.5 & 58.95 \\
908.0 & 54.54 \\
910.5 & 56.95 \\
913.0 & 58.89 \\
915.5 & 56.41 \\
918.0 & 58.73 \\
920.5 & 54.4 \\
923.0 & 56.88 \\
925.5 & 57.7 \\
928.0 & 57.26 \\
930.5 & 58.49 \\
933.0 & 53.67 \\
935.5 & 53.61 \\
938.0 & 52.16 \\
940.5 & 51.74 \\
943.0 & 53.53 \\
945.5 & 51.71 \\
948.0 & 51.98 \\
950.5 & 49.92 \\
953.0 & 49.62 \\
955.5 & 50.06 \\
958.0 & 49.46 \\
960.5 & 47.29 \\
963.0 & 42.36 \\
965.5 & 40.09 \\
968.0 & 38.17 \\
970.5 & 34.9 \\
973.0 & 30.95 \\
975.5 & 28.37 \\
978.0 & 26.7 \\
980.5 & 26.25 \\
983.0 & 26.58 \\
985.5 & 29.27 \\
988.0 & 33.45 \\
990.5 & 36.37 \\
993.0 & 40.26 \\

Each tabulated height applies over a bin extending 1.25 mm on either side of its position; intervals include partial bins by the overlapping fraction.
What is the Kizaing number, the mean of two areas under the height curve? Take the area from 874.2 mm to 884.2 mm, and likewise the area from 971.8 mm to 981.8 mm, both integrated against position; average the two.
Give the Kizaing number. 440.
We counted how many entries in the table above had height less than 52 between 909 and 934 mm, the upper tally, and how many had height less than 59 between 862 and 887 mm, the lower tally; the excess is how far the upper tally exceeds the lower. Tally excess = -3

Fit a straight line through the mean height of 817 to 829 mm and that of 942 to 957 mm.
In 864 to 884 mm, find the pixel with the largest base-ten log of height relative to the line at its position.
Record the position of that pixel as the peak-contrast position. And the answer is 873.0 mm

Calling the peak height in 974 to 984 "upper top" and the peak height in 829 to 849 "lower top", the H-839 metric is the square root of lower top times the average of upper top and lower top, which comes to 58.2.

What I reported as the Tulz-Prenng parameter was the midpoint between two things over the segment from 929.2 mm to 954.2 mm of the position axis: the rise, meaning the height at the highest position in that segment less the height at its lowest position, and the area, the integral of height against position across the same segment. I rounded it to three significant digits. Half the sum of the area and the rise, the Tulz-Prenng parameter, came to 654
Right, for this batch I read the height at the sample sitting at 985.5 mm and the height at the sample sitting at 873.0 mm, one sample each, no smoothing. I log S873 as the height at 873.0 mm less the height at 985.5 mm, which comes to 37.4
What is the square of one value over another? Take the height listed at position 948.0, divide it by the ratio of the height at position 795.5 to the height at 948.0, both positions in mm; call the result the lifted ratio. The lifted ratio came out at 38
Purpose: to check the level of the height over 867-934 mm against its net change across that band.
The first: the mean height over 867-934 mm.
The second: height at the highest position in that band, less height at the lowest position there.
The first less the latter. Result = 67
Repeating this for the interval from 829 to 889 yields 73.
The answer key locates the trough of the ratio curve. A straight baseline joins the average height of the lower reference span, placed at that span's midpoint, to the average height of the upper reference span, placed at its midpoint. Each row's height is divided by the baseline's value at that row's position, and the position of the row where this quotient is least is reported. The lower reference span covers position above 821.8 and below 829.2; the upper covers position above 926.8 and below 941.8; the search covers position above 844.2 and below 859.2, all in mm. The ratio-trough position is 850.5 mm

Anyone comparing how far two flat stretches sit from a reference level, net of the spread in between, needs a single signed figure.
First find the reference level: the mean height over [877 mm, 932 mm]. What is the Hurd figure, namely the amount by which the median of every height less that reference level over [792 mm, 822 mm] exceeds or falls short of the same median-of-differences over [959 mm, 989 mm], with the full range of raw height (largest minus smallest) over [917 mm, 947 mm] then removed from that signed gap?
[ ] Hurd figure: 31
